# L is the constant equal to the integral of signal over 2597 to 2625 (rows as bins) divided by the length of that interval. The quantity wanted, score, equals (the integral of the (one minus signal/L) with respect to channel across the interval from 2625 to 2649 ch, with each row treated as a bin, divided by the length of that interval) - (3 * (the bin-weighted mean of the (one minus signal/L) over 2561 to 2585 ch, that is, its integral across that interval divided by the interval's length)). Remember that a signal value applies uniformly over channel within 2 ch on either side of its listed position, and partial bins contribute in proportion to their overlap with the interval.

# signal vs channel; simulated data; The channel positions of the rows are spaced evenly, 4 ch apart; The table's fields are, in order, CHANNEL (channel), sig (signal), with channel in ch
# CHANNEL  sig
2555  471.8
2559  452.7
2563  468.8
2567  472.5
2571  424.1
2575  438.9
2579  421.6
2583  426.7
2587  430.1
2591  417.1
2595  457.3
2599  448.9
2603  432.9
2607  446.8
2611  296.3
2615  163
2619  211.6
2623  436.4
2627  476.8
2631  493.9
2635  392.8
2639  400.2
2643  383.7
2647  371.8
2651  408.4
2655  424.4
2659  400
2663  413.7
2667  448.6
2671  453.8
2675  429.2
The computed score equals 0.60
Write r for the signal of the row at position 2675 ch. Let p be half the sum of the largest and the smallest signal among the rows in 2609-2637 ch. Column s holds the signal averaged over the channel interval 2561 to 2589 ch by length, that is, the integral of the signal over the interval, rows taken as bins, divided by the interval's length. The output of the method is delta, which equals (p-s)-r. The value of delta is -541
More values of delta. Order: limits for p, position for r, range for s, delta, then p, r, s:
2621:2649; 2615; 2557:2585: -174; 433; 163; 444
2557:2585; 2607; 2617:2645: -399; 447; 446.8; 399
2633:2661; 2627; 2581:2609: -516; 398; 476.8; 437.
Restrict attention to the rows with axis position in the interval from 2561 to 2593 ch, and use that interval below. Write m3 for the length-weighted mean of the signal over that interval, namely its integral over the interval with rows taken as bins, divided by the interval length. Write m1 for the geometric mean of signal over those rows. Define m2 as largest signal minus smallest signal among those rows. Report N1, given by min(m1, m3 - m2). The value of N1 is 382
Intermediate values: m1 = 437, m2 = 55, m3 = 437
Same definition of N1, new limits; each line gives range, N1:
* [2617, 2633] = 122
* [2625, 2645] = 319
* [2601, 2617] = 51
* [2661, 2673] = 399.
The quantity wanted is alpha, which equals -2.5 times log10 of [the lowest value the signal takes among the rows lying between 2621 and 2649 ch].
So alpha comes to -6.43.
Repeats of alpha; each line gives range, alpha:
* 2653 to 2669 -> -6.51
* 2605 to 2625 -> -5.53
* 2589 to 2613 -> -6.18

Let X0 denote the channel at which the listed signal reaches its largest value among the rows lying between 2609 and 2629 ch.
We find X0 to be 2627 ch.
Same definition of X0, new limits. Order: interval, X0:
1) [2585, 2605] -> 2595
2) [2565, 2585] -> 2567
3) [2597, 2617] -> 2599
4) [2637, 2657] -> 2655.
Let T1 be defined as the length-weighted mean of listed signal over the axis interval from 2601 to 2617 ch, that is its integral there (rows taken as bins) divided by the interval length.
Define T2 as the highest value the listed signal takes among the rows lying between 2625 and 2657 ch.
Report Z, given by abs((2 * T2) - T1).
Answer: 653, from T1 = 335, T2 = 493.9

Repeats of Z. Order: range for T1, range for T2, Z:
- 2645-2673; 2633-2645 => 383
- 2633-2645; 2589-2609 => 522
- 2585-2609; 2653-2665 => 410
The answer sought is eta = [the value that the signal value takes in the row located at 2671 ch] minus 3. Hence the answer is 451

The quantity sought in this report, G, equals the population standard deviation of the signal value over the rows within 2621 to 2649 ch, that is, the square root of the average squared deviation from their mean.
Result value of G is 44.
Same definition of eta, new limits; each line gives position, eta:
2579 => 419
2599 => 446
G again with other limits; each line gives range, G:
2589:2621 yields 111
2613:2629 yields 136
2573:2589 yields 6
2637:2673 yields 26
